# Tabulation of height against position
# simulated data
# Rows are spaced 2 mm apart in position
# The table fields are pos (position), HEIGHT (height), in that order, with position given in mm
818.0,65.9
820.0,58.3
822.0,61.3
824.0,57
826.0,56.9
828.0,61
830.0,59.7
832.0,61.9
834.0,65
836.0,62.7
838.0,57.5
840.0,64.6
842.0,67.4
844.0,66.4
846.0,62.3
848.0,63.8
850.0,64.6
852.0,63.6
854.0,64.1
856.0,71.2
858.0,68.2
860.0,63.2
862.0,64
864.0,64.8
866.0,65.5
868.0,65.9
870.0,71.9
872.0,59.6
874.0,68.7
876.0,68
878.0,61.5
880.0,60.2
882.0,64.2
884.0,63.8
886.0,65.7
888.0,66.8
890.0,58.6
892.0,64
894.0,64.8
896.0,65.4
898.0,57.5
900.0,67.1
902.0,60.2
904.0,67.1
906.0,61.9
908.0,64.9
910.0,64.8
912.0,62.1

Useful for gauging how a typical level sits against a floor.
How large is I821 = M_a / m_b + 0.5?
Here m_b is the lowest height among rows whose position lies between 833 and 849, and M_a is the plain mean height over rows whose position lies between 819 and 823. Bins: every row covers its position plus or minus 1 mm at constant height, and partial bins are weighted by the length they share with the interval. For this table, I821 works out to 1.54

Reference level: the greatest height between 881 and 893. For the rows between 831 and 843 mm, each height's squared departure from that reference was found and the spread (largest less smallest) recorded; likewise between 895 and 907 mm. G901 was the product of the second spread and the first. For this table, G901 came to 7442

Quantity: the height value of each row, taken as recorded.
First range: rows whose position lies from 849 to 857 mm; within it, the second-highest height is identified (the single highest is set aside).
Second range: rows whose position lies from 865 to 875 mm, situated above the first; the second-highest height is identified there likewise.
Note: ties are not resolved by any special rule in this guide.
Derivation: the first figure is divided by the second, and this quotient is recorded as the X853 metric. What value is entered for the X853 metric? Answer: 0.94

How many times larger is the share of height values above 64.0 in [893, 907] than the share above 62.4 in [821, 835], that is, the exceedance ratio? 4.0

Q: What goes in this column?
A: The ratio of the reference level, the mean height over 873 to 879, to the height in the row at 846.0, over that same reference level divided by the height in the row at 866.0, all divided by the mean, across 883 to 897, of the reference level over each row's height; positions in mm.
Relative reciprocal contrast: 1.02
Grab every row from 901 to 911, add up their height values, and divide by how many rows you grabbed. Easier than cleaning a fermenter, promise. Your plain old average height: 63.8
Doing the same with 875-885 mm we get 63.5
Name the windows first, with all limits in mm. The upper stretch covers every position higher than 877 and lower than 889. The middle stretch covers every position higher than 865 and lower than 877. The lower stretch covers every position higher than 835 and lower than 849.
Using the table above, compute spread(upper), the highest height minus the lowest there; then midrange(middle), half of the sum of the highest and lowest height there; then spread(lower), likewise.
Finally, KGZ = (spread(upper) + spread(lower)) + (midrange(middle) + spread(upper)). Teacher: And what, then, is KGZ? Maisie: 89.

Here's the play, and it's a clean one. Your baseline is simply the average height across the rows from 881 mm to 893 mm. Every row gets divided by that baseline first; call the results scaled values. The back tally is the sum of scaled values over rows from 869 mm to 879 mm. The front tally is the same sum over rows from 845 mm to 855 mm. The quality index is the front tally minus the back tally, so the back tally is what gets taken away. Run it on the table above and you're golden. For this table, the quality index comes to -0.2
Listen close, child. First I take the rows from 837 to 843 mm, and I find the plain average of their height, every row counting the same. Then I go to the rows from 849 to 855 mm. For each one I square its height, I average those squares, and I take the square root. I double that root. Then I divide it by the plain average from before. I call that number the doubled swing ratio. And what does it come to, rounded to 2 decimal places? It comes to 2.03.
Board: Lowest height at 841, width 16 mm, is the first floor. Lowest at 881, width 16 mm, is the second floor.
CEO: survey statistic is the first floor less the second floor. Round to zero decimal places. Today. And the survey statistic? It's -3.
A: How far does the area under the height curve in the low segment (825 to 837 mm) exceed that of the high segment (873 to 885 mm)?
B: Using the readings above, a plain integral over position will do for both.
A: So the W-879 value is -38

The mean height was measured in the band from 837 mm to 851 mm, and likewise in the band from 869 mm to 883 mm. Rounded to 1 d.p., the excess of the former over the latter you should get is -1.1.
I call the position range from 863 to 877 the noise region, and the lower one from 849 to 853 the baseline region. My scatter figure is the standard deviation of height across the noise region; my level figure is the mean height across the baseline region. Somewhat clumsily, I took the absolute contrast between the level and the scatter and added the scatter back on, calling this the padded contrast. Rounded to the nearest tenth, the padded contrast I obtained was 64.1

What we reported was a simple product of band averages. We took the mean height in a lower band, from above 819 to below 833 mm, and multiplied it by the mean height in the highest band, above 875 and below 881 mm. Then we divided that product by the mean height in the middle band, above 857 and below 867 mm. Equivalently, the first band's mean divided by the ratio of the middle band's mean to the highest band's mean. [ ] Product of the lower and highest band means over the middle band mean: 57.7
